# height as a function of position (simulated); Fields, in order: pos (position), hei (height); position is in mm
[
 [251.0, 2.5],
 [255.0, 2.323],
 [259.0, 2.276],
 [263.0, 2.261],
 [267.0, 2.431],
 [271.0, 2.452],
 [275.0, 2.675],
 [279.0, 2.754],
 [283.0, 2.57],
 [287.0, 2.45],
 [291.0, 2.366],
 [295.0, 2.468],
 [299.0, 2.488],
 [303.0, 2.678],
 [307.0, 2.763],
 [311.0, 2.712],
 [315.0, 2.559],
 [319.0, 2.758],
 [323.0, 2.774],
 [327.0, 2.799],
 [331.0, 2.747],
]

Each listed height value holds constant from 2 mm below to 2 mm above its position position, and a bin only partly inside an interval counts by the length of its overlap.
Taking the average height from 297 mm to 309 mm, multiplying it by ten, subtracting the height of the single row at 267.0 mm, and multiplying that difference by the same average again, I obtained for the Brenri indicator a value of 63.4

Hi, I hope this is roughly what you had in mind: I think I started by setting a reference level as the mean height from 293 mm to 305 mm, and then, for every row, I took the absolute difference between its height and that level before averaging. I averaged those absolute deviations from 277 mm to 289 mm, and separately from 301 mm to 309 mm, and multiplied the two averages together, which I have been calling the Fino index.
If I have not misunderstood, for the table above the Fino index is 0.019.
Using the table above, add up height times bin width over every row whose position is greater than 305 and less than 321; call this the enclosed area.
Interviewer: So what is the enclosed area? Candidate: 43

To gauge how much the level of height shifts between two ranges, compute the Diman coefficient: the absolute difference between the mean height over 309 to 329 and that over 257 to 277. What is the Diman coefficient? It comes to 0.30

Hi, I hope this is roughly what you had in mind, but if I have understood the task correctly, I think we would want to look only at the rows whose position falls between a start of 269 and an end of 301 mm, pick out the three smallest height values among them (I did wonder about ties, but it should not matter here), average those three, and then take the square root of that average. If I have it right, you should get 1.56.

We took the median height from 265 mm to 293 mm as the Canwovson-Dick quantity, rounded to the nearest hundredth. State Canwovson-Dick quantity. 2.45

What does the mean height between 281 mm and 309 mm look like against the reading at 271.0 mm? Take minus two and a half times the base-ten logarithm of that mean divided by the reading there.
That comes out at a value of -0.04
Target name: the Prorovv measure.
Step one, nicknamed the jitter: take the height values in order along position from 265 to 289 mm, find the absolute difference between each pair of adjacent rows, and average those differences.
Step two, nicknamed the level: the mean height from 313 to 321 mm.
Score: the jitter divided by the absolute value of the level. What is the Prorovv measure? 0.047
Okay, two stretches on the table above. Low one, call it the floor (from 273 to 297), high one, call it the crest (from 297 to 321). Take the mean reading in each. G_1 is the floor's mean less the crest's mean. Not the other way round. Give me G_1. -0.11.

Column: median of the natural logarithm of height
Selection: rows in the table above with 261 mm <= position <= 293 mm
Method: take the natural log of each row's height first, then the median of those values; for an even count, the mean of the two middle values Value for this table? 0.896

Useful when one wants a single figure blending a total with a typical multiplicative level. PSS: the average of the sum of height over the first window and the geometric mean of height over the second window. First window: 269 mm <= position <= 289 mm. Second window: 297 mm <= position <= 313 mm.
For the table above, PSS 7.8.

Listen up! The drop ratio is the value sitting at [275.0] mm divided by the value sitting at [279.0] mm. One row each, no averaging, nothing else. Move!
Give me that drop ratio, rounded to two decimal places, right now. 0.97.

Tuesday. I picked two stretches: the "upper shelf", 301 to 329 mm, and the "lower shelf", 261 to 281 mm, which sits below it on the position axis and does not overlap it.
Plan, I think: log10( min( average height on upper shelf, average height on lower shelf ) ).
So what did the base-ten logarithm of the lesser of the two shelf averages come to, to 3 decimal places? 0.400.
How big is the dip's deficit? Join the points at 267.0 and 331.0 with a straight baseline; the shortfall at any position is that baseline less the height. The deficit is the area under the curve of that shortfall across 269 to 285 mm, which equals -2.1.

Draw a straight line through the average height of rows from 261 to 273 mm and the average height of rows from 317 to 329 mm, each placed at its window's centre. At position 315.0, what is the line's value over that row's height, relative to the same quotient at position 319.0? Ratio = 1.07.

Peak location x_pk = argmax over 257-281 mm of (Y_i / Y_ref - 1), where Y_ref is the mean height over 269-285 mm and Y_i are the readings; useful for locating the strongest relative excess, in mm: 279.0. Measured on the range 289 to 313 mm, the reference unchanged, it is 307.0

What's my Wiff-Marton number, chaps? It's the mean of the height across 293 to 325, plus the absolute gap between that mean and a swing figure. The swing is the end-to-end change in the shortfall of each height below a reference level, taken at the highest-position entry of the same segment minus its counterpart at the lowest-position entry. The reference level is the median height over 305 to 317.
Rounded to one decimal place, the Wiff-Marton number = 5.6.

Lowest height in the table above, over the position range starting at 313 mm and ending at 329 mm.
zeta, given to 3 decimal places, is 2.559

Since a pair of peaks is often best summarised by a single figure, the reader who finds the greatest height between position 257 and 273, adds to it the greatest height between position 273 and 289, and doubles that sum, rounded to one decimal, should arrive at 10.4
